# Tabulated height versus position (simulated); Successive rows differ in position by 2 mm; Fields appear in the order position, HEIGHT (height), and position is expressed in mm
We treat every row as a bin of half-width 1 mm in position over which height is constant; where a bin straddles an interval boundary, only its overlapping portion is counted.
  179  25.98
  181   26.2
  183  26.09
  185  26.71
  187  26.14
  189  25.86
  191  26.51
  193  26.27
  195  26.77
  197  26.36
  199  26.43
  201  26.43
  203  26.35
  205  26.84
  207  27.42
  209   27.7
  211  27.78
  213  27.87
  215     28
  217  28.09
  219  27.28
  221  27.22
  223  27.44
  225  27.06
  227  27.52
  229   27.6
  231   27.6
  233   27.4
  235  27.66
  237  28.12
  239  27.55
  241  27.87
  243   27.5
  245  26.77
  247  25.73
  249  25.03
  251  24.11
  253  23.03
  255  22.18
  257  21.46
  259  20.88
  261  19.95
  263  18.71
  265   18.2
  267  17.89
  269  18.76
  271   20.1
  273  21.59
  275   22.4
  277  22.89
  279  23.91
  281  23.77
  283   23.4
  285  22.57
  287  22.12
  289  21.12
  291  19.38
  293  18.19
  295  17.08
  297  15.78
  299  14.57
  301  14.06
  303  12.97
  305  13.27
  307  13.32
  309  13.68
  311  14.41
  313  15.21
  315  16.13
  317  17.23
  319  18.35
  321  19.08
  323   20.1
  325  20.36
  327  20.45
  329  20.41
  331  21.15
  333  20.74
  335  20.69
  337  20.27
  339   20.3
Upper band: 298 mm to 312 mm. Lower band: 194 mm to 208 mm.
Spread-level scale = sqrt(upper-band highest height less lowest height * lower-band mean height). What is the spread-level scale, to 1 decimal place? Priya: 6.5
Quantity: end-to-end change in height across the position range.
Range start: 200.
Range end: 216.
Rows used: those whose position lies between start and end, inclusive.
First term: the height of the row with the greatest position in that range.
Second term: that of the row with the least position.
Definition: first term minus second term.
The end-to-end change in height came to 1.6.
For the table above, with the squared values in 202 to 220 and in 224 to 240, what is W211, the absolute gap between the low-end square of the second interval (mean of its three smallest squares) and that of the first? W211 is 27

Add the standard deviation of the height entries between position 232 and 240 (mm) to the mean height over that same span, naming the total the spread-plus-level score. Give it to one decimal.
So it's 28.0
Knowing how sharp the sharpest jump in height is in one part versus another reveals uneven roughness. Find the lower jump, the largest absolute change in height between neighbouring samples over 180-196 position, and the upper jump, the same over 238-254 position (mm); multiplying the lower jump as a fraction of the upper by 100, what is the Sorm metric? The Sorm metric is 60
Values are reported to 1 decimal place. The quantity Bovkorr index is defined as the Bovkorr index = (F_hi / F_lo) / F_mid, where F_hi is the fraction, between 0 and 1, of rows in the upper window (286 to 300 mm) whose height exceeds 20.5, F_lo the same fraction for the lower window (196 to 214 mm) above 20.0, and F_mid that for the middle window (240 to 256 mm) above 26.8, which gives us 1.1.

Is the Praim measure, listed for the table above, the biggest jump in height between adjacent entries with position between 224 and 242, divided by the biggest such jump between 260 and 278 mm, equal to 0.38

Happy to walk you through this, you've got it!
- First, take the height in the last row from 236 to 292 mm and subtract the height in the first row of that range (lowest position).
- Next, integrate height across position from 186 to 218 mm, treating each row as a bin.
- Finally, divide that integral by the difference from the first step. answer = -99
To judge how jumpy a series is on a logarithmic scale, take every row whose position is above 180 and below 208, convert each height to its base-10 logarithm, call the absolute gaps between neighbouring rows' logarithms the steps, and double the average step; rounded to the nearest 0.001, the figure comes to 0.012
